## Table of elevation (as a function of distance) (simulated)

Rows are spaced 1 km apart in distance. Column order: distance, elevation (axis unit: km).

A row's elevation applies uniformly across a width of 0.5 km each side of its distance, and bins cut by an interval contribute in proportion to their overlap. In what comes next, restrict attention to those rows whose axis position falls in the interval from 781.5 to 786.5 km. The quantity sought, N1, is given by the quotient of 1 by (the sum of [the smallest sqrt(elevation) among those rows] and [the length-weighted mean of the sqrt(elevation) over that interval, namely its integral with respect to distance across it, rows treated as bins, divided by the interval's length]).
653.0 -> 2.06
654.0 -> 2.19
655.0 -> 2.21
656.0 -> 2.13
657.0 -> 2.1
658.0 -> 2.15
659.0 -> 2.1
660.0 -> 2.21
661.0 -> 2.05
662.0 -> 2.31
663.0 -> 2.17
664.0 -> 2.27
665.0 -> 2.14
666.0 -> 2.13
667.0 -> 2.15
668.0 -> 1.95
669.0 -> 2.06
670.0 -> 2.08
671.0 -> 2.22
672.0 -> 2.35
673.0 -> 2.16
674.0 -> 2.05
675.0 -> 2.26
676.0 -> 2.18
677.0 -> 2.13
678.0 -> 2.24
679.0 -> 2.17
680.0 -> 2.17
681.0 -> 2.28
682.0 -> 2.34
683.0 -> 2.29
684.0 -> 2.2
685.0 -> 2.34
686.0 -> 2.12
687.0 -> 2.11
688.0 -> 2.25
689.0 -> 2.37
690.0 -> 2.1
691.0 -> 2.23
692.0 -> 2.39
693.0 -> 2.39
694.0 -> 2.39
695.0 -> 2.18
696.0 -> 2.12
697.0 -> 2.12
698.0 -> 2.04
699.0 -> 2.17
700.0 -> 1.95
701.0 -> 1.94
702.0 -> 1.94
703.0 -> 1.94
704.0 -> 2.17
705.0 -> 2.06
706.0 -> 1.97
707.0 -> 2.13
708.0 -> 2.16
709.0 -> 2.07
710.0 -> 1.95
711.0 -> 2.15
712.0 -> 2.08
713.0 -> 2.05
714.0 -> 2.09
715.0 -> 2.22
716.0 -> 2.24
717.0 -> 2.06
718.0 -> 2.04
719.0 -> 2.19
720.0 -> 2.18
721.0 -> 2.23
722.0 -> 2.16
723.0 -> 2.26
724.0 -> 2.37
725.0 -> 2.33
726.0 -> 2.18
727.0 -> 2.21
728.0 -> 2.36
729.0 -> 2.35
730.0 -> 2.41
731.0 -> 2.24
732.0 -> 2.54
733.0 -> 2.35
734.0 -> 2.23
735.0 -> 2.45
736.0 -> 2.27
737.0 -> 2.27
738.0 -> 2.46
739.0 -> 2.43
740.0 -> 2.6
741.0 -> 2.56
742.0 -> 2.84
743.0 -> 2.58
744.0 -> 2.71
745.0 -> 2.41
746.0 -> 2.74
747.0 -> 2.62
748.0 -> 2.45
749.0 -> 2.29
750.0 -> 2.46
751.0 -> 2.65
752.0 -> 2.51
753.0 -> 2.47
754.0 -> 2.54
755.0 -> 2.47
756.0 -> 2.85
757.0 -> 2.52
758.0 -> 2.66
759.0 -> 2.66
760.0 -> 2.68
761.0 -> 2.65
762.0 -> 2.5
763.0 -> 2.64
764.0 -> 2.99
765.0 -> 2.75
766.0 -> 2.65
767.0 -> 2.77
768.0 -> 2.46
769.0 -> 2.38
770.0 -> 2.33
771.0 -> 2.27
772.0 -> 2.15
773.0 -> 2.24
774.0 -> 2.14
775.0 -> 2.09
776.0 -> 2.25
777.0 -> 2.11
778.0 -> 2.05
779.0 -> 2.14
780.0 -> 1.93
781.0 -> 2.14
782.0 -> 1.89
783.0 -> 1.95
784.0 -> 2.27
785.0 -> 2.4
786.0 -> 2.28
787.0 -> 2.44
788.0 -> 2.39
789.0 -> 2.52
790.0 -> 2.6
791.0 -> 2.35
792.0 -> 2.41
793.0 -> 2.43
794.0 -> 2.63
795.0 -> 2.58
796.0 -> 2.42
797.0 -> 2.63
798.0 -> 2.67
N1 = 0.352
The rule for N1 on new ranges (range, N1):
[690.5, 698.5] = 0.342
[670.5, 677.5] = 0.343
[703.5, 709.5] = 0.351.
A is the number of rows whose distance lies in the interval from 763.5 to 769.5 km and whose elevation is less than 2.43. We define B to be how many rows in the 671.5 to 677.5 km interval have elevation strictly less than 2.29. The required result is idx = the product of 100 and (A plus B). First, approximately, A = 1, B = 5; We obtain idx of 600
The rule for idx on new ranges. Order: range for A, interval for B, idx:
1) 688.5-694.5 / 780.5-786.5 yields 1100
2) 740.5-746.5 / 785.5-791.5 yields 200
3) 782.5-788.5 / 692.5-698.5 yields 900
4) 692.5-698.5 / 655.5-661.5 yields 1200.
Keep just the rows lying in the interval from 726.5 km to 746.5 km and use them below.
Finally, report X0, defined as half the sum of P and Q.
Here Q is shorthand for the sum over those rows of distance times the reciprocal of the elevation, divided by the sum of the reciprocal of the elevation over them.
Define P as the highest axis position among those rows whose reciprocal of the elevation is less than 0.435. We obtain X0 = 741.1 km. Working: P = 746.0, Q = 736.2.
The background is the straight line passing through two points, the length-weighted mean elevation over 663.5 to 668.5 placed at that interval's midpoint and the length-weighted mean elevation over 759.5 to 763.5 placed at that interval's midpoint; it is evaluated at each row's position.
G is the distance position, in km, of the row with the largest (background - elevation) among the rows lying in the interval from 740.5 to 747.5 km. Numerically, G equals 745.0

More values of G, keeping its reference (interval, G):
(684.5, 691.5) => 690.0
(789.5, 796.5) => 791.0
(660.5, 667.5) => 661.0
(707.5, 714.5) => 710.0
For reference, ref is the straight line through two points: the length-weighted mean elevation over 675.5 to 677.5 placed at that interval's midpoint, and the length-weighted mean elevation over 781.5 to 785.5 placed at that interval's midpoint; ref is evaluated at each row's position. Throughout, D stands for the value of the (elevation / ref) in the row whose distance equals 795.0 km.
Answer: 1.21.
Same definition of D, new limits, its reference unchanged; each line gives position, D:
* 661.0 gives 0.95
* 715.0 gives 1.03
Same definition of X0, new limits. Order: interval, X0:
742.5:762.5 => 757.2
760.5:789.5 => 782.2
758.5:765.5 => 763.5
